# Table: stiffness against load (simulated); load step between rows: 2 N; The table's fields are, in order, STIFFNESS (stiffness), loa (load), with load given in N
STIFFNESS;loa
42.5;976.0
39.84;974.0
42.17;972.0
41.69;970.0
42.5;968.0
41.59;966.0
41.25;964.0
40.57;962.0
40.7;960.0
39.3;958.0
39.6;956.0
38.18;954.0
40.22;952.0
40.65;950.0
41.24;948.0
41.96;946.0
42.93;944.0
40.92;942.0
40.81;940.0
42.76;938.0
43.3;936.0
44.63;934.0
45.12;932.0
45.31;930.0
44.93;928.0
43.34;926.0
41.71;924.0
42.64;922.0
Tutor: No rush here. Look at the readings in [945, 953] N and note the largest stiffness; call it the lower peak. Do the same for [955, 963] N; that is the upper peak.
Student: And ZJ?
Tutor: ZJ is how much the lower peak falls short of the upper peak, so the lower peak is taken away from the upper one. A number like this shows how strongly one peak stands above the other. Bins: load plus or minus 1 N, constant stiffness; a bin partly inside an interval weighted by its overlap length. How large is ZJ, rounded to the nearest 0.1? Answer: -1.3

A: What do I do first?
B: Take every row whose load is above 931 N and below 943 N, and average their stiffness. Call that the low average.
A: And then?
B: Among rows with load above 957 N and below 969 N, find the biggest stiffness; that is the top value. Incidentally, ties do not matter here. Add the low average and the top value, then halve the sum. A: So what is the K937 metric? 42.7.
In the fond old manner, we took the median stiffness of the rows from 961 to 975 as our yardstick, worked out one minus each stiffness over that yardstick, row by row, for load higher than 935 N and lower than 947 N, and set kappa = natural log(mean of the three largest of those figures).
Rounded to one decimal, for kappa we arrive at -4.7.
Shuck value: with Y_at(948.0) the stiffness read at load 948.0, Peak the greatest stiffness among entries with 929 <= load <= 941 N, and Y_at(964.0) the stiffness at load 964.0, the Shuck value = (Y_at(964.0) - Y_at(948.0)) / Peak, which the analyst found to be 0.00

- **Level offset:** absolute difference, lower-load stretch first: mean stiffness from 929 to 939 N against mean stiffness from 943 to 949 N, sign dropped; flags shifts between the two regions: 2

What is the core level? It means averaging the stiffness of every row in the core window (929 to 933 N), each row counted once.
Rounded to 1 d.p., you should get 45.2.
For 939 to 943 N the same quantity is 40.9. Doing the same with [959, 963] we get 40.6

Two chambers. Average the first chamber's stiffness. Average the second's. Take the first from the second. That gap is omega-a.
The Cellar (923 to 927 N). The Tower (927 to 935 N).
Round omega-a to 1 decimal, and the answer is 2.5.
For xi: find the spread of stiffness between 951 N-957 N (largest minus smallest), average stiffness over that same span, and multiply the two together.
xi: 80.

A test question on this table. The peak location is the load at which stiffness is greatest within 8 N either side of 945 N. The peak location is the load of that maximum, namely 944.0 N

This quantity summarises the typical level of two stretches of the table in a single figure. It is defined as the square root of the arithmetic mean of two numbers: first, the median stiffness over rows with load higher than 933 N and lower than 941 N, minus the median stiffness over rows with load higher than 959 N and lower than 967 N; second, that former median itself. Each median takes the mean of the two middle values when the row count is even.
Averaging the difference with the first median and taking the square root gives 4.7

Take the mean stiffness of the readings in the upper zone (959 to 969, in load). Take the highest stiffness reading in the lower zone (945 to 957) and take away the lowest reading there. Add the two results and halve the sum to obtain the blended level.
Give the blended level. 22.6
